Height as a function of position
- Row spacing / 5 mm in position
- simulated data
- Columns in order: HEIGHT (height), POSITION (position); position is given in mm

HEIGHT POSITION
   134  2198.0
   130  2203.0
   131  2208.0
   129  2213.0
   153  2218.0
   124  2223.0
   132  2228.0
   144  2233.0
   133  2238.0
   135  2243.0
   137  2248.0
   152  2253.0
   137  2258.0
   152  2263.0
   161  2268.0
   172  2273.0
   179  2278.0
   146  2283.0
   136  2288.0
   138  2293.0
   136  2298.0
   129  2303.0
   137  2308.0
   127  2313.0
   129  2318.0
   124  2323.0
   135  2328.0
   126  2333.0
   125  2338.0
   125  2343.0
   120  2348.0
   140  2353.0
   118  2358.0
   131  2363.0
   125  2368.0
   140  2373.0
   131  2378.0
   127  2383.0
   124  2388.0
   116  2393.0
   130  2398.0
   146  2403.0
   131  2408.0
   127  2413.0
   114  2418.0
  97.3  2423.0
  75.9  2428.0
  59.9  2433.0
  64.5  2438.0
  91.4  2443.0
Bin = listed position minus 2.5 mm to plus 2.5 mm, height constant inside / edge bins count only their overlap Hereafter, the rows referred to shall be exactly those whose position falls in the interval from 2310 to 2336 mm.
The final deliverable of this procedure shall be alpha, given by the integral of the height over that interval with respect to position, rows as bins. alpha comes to 3336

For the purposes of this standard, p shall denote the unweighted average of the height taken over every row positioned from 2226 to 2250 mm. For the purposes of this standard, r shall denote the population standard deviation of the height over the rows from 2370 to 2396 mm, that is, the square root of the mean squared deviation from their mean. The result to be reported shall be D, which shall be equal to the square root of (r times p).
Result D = 33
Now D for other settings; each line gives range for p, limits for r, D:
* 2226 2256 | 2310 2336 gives 23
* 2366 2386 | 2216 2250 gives 34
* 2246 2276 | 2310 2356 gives 30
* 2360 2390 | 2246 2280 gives 44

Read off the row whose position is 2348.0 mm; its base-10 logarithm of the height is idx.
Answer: 2.08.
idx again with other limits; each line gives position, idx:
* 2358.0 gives 2.07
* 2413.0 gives 2.10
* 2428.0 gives 1.88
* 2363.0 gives 2.12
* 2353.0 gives 2.15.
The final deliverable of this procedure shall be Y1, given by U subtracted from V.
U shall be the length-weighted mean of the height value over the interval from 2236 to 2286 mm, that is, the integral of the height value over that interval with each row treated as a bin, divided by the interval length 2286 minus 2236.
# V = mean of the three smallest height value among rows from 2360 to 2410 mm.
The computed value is -29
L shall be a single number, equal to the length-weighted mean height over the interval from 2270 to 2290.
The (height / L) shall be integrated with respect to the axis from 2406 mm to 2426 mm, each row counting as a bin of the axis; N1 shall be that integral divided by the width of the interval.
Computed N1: 0.730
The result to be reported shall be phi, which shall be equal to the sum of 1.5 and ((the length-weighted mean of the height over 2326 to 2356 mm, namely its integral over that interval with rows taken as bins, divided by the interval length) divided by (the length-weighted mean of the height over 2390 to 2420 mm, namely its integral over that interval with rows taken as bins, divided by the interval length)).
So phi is 2.51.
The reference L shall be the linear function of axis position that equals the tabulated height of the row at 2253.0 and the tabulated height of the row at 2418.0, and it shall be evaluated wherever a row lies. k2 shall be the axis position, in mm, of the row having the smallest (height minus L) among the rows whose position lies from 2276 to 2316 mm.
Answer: 2303.0 mm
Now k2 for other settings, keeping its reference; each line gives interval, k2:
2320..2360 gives 2323.0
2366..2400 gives 2393.0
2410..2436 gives 2433.0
